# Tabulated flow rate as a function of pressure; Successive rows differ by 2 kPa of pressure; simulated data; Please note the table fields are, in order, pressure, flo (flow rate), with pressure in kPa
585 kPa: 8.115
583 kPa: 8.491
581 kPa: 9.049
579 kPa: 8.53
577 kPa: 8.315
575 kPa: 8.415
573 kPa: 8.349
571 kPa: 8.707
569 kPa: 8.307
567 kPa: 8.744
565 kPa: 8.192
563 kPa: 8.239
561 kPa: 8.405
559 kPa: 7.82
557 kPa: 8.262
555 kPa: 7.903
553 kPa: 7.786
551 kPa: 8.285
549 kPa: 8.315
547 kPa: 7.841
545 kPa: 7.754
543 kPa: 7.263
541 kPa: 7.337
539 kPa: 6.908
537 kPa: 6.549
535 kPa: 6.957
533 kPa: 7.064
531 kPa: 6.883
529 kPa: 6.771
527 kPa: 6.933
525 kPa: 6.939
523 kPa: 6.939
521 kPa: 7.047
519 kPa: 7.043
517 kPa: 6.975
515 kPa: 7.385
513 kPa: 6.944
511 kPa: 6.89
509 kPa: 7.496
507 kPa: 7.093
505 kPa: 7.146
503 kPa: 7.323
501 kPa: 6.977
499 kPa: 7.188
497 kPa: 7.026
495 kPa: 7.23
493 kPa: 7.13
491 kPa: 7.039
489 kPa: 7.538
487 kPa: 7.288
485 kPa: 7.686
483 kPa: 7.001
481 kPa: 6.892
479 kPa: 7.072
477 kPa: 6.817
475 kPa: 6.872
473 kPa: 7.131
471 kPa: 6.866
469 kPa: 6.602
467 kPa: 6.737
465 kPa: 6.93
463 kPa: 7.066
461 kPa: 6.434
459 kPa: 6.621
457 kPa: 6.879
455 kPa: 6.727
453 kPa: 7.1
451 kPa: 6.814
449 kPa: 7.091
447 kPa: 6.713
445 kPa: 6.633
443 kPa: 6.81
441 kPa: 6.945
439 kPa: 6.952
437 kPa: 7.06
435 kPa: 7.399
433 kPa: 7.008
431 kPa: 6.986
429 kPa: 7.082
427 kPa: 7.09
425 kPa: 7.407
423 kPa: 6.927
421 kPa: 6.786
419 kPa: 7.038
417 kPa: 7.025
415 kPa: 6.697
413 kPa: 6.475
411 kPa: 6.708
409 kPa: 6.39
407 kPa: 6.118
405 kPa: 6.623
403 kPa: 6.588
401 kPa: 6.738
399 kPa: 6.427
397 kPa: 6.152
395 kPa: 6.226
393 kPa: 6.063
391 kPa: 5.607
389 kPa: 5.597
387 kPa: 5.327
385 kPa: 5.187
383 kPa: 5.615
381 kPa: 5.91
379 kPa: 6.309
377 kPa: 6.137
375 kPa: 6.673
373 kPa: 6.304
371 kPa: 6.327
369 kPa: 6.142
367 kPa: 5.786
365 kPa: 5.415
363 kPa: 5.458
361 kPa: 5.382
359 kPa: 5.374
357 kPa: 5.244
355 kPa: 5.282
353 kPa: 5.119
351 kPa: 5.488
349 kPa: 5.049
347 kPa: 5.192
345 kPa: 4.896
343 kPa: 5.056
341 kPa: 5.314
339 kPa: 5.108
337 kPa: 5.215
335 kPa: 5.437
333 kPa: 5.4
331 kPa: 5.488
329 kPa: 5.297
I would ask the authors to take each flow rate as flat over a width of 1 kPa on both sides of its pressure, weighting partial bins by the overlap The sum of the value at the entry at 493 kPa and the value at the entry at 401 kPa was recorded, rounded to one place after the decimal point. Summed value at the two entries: 13.9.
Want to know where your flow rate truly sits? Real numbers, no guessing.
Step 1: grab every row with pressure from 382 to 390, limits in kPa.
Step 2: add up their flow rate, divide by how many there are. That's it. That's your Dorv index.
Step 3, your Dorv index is 5.4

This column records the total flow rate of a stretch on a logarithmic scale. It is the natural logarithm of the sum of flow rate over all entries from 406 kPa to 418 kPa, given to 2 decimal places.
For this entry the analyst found 3.67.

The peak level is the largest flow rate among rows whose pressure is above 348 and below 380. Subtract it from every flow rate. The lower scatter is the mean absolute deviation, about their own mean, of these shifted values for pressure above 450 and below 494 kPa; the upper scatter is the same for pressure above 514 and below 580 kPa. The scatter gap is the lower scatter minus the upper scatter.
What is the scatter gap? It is -0.39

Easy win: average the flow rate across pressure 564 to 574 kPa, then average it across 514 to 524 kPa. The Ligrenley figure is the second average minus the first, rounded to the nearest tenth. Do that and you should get -1.4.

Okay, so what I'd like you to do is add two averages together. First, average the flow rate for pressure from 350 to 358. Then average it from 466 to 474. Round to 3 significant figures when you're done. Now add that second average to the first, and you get 12.1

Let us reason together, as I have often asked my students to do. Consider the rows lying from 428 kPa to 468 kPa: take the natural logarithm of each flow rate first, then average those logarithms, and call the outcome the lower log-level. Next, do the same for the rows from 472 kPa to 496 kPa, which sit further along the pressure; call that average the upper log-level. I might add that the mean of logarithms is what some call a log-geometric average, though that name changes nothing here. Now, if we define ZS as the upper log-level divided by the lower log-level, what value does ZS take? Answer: 1.02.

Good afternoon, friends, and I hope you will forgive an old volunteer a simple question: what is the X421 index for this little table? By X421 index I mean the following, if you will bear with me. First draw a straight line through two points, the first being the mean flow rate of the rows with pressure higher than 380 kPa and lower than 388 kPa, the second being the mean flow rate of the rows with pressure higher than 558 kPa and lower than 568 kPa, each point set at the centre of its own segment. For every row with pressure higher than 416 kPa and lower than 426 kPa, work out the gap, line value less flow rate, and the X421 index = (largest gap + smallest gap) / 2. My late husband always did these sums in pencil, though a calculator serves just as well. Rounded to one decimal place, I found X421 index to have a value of -1.0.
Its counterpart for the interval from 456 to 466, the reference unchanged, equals 0.0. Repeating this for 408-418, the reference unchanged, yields -0.7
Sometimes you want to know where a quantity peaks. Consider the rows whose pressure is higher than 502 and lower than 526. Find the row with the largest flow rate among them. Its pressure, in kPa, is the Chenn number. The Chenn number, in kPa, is 509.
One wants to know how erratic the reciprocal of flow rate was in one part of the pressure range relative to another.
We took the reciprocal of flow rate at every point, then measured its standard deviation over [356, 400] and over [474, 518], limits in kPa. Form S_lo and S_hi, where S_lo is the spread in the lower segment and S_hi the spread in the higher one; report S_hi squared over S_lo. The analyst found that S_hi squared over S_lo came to 0.002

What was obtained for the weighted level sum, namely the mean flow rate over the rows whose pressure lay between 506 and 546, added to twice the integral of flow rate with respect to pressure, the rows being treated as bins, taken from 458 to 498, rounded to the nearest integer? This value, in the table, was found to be 567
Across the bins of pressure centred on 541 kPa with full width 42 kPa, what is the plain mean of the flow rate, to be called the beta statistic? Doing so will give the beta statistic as 7.43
